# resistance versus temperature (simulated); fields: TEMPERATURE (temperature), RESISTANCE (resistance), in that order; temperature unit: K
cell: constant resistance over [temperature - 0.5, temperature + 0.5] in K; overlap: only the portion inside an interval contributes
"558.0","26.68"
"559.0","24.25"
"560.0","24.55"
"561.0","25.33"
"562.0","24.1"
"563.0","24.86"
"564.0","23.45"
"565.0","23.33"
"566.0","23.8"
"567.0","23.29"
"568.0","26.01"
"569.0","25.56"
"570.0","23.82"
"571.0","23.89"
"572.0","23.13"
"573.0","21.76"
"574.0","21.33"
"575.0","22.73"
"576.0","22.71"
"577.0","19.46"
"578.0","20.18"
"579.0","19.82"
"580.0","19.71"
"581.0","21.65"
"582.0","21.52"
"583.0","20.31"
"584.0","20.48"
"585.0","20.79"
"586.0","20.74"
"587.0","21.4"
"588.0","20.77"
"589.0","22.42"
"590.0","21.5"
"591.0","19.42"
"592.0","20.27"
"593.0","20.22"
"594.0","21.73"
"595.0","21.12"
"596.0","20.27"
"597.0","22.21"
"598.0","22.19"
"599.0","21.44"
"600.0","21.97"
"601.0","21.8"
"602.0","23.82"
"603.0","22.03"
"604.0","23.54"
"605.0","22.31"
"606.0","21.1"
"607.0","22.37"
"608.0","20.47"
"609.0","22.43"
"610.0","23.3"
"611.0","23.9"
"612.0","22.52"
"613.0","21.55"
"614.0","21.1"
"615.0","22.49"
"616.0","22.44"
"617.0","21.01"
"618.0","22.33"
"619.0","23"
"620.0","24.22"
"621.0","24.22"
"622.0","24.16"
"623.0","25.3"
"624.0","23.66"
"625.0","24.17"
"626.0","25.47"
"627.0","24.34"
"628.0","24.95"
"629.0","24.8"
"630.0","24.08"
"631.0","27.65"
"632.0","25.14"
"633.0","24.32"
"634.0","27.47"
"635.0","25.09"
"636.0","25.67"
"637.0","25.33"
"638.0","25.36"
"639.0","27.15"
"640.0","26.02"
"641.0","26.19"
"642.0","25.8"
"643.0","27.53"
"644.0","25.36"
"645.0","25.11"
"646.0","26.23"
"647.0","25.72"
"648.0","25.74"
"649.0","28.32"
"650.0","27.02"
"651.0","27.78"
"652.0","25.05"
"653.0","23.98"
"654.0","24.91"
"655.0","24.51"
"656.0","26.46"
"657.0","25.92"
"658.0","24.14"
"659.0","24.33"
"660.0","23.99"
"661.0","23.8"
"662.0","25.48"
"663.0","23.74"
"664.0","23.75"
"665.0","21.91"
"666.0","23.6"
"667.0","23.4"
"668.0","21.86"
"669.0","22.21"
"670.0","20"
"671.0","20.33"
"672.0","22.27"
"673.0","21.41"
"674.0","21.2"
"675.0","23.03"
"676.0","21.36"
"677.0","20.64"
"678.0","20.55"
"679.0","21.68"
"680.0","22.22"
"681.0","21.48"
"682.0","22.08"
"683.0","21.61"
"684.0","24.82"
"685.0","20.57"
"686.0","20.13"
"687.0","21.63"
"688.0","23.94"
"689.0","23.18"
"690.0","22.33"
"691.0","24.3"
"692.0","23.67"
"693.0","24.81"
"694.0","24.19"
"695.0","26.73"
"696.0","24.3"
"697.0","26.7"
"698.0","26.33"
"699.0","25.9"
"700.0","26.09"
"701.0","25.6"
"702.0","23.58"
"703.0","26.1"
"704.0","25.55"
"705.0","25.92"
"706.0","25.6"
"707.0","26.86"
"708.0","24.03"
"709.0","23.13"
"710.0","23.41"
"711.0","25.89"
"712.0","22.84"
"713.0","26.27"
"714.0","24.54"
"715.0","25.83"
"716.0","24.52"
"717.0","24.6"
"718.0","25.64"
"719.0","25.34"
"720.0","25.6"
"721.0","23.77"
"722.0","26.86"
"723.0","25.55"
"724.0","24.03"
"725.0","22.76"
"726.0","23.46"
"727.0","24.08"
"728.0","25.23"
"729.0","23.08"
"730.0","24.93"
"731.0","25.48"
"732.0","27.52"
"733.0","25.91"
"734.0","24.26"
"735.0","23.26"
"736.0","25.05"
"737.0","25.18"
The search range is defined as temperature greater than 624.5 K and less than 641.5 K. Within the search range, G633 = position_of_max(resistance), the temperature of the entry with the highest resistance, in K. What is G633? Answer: 631.0 K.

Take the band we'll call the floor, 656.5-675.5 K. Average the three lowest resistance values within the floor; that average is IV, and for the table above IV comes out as 20.5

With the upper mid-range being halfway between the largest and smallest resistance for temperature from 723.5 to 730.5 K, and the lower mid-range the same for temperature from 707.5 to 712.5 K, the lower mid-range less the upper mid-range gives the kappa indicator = 0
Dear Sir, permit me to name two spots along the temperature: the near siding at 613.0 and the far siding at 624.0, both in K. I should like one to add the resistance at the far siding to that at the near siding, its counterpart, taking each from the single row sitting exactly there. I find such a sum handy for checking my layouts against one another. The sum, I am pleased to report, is 45.2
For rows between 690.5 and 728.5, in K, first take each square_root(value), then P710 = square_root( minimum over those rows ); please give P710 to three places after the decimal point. 2.184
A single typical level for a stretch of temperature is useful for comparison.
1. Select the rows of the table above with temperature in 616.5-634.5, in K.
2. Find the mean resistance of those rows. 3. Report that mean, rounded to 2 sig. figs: 24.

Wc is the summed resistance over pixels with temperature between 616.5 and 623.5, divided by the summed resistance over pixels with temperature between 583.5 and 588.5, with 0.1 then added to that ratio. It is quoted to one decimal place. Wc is 1.7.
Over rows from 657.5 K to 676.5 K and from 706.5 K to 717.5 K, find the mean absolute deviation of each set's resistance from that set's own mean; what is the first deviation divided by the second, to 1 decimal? 1.2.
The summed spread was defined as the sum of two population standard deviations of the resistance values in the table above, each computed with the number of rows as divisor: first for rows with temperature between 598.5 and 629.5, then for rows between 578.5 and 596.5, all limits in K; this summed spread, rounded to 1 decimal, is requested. 2.1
